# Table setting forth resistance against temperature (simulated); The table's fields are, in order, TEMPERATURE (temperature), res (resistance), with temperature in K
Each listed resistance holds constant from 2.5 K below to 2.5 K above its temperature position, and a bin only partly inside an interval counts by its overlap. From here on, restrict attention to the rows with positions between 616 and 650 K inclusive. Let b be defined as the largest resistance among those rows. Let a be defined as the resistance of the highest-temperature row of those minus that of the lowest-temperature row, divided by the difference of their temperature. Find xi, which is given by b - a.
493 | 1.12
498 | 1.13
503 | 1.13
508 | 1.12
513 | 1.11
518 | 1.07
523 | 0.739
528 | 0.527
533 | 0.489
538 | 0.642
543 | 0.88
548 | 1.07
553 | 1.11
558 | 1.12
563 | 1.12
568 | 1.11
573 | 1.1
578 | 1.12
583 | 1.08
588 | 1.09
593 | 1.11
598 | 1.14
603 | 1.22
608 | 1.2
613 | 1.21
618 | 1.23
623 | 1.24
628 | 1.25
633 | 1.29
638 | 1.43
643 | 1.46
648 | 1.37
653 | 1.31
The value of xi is 1.46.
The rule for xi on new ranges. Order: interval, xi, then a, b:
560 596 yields 1.12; -0.0003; 1.12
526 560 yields 1.10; 0.0198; 1.12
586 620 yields 1.23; 0.0047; 1.23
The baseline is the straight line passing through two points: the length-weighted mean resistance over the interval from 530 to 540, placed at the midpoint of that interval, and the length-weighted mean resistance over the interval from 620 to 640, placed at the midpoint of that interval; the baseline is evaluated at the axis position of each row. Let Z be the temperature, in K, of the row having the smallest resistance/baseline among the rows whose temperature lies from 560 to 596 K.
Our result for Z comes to 593 K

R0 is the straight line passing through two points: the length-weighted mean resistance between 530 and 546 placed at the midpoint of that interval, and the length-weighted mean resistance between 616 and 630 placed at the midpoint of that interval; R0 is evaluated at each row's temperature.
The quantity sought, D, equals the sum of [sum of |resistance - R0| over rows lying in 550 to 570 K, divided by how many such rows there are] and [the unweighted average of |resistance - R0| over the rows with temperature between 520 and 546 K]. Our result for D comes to 0.41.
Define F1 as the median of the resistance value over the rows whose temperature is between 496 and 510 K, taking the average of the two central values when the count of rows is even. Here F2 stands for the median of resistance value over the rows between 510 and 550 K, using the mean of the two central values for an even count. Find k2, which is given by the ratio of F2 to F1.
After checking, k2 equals 0.72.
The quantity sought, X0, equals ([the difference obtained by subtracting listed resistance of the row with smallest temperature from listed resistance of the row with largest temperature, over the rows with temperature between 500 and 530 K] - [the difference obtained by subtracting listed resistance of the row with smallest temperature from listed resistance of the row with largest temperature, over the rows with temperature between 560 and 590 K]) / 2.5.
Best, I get -0.2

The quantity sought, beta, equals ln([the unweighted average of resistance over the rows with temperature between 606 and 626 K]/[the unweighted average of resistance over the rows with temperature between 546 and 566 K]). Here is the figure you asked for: 0.10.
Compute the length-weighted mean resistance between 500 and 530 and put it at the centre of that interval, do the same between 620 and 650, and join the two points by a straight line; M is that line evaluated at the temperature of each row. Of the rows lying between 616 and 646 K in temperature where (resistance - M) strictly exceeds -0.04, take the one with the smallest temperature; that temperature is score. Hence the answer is 638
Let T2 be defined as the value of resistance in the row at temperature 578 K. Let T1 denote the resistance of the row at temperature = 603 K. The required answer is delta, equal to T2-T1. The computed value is -0.10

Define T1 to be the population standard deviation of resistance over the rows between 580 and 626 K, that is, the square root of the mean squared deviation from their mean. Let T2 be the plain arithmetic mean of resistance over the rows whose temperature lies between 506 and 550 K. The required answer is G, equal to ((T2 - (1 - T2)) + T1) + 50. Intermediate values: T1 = 0.060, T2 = 0.85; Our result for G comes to 50.8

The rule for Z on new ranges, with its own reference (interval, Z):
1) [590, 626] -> 623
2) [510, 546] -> 533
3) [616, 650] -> 648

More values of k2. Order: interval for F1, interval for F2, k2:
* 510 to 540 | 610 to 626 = 1.78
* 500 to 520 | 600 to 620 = 1.09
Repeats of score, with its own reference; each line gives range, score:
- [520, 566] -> 548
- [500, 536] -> 503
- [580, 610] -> 603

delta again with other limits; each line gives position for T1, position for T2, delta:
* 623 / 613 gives -0.03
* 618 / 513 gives -0.12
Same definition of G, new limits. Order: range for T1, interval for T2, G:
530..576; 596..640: 51.7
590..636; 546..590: 51.3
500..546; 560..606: 51.5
